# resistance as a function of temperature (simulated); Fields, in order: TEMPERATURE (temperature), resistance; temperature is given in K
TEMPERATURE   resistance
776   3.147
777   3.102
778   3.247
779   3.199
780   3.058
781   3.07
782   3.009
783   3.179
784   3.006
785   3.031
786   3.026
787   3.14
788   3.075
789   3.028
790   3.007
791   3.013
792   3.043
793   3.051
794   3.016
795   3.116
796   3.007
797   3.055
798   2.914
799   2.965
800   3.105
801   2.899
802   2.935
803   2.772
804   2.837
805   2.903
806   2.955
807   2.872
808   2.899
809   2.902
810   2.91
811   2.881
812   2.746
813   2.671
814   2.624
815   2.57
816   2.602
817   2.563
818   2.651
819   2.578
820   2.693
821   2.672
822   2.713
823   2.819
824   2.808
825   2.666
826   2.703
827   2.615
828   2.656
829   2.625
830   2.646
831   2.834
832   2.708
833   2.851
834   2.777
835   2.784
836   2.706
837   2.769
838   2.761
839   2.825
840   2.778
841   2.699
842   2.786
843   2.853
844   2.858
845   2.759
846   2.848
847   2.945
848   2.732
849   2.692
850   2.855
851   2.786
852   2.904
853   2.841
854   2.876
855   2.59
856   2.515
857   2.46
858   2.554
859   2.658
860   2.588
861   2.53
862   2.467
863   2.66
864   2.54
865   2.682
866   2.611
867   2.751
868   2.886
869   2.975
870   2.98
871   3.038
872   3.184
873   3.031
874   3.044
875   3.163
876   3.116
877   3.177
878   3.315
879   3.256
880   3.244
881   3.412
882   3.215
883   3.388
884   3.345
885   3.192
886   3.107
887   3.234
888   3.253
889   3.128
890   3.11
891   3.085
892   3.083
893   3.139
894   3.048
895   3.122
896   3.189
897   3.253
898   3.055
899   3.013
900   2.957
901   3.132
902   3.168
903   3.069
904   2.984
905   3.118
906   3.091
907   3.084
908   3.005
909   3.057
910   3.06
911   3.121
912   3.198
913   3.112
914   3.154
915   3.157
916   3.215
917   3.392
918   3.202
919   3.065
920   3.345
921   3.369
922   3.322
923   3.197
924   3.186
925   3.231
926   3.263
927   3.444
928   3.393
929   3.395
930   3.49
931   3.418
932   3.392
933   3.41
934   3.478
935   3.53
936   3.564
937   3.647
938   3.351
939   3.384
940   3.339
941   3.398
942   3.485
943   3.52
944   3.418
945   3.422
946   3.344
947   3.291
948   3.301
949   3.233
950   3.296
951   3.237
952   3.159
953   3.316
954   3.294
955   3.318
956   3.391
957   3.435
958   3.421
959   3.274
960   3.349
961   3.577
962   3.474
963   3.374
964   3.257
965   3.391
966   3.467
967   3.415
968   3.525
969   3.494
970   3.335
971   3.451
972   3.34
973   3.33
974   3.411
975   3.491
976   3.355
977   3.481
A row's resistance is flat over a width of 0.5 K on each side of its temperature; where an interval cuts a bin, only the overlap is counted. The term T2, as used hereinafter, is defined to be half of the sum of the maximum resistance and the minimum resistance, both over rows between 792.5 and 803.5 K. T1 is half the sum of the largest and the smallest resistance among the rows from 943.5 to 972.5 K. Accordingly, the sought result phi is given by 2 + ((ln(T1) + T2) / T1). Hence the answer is 3.23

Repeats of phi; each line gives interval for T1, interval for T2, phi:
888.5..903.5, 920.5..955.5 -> 3.46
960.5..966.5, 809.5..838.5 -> 3.16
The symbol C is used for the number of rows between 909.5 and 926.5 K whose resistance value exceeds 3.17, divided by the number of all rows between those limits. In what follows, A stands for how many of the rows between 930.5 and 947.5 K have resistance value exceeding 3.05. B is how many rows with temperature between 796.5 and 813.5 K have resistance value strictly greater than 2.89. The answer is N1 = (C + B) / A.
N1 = 0.7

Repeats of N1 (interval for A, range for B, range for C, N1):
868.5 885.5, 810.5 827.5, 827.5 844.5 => 0.0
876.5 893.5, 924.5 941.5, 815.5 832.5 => 1.0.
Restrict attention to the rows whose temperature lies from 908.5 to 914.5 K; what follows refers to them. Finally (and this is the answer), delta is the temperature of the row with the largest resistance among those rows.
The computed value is 912 K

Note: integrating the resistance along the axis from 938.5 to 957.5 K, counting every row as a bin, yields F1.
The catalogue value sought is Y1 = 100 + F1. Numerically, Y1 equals 164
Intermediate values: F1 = 64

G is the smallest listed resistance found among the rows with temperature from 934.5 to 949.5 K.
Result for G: 3.233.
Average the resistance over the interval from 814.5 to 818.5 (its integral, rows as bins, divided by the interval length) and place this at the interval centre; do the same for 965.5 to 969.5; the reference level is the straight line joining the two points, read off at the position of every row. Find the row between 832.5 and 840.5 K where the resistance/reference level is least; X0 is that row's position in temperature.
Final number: 836 K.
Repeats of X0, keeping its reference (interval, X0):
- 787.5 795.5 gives 794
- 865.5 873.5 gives 866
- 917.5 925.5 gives 919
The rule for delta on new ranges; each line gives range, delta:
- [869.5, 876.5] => 872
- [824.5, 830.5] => 826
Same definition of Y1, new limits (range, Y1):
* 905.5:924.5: 160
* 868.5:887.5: 160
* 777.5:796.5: 158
